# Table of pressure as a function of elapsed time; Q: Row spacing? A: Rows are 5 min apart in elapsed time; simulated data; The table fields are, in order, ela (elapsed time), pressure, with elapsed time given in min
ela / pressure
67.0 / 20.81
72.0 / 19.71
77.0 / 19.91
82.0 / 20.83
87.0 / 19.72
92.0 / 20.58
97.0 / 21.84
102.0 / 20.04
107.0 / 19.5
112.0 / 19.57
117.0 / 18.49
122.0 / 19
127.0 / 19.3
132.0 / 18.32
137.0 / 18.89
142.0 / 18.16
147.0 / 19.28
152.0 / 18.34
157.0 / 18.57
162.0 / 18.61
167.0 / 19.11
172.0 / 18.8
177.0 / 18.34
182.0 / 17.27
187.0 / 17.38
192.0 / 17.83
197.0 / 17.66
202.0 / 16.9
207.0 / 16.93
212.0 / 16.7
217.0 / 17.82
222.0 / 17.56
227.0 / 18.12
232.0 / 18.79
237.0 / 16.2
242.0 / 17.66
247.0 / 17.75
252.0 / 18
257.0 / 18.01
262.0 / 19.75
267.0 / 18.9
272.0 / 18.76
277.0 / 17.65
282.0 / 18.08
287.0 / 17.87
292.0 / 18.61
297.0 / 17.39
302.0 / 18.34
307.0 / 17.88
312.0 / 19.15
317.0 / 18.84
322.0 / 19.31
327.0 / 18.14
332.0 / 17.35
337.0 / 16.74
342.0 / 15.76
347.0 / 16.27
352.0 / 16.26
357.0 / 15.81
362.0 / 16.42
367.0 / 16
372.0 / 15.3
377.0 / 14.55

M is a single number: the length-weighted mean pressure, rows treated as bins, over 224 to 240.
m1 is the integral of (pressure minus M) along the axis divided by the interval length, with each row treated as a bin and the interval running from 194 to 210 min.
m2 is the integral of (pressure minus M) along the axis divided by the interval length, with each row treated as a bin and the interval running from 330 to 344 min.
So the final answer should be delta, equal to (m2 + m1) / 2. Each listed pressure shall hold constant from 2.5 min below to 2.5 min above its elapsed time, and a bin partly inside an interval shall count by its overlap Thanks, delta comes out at -0.8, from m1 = -0.5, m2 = -1.1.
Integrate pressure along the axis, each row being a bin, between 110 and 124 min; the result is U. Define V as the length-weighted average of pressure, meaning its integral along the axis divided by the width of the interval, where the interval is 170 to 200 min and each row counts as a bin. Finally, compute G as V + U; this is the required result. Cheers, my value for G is 284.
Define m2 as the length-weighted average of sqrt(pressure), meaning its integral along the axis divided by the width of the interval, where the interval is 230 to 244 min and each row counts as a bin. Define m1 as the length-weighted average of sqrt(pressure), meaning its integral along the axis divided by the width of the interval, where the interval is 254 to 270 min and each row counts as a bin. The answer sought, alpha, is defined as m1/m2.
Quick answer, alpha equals 1.04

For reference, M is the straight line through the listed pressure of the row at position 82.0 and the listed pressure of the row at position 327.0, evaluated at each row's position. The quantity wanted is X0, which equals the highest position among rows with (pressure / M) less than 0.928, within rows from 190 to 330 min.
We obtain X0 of 242.0 min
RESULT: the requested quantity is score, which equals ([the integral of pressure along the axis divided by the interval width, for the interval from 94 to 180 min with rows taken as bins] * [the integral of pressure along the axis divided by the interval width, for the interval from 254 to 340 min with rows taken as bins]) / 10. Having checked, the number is 34.8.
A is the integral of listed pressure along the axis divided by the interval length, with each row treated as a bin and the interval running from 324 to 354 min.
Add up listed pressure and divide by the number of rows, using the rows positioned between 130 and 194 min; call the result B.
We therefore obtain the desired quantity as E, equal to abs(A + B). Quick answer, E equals 35.2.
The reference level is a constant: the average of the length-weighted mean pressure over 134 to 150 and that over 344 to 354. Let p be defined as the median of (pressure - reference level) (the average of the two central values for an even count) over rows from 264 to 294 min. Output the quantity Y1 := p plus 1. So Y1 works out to 1.9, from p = 0.9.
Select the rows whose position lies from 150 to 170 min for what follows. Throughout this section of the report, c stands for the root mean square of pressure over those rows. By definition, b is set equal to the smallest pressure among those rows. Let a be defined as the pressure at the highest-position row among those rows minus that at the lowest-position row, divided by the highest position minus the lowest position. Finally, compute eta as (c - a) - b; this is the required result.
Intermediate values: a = 0.05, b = 18.34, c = 18.7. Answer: 0.27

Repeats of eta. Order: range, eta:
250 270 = 0.62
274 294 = 0.34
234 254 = 1.10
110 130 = 0.62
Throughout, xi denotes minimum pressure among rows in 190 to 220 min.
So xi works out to 16.7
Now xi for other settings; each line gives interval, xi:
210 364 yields 15.76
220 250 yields 16.2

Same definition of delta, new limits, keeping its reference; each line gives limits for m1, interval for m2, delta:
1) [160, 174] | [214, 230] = 0.6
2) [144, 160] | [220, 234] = 0.7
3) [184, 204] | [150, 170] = 0.4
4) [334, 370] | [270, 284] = -0.5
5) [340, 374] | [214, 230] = -0.8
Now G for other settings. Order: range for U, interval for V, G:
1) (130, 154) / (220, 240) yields 464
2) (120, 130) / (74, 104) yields 212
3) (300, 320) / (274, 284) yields 389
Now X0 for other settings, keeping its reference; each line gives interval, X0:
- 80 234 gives 222.0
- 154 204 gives 202.0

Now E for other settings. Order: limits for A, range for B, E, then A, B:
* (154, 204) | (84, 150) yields 37.5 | 18.1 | 19.4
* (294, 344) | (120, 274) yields 36.1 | 17.9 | 18.2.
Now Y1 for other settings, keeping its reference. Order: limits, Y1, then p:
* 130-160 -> 2.0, 1.0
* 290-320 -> 2.0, 1.0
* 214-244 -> 1.2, 0.2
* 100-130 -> 2.9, 1.9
